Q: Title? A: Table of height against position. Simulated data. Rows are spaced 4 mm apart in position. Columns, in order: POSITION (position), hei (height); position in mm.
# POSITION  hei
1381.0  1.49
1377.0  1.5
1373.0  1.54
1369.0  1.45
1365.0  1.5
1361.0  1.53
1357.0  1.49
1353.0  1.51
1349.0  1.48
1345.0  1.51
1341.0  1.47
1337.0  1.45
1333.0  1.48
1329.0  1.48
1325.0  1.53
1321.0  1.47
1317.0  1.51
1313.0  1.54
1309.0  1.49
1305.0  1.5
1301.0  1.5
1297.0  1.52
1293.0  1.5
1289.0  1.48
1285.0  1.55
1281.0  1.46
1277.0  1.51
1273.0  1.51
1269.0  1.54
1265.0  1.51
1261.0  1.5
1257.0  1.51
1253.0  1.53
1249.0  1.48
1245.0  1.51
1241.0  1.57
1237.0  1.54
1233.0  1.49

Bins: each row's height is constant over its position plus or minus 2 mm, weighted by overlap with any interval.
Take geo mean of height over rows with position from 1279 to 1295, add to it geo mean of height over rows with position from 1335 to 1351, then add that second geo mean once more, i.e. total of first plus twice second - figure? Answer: 4.45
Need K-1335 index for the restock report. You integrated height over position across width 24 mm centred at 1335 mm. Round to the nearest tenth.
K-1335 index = 35.7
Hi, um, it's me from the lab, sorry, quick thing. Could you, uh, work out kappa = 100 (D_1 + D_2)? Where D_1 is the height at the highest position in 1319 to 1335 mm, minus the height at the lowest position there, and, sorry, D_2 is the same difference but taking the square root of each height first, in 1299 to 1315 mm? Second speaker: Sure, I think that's 2.6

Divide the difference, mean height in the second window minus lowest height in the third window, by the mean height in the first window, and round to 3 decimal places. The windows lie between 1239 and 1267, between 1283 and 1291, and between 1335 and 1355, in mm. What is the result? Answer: 0.043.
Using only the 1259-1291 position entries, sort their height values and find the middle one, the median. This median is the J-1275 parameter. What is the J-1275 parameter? 1.51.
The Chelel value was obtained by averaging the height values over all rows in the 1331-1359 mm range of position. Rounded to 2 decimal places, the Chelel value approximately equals 1.48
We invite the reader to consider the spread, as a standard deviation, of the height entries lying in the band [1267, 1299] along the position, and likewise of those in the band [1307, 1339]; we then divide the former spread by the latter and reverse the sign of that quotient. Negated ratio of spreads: -0.96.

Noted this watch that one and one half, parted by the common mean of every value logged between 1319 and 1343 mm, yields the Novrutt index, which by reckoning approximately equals 1.01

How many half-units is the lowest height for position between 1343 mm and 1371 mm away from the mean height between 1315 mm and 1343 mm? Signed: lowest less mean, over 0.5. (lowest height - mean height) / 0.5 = -0.069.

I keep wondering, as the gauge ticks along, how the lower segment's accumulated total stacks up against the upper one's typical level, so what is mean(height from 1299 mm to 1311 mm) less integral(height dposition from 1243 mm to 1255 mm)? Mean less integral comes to -16.6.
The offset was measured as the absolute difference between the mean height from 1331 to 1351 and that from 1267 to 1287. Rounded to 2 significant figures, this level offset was 0.036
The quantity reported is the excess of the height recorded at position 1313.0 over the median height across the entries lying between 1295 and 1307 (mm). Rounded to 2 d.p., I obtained 0.04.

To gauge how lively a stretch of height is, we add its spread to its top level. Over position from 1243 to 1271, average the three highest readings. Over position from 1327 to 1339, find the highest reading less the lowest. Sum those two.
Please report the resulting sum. 1.56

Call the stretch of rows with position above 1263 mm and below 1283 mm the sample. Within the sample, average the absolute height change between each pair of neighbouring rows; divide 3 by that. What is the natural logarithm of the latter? 4.69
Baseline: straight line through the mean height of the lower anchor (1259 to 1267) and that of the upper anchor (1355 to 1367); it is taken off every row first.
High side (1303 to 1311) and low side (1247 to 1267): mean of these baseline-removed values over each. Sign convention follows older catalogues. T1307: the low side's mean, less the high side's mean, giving 0.012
